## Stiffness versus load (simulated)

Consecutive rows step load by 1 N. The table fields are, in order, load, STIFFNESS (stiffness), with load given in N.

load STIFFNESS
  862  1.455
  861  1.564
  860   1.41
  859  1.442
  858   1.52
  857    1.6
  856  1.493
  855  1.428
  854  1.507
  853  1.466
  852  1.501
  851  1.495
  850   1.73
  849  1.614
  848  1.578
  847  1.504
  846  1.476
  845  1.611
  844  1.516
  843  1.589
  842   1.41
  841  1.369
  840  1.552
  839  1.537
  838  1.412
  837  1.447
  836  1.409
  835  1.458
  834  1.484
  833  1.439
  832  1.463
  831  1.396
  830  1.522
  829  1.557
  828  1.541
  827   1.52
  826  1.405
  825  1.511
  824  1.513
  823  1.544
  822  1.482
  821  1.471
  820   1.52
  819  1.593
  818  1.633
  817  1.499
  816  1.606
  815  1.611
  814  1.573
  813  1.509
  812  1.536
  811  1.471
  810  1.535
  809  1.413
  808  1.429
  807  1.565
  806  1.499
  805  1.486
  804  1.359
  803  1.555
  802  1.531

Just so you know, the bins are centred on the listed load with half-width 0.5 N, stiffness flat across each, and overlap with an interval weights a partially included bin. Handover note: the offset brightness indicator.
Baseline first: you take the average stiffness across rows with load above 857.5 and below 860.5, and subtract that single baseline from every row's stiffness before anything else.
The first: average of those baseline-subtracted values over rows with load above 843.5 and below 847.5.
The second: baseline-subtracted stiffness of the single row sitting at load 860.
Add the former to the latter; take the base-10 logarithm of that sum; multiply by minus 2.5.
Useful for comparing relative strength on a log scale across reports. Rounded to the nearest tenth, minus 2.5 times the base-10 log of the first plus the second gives 4.1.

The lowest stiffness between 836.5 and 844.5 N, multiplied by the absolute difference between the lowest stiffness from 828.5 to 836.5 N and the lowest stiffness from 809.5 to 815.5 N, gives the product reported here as 0.10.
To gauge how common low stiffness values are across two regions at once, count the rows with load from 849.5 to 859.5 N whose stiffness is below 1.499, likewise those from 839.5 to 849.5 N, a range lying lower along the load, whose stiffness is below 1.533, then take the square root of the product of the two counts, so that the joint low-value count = 5.0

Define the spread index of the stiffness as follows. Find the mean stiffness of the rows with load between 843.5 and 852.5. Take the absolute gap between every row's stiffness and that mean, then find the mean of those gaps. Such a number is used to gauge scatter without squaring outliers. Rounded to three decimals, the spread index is 0.067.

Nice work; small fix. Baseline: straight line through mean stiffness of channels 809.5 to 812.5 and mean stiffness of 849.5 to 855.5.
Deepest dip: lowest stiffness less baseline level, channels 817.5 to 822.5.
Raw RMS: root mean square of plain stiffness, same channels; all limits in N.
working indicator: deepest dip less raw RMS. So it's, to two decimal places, -1.59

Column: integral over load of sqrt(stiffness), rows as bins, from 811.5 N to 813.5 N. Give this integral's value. 2.47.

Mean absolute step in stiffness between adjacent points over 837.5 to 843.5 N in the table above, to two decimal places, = 0.11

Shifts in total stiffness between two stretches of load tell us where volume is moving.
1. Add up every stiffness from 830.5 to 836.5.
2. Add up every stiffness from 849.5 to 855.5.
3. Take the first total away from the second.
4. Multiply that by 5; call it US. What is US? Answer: 2.4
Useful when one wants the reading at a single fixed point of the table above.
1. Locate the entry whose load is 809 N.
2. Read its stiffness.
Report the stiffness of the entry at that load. 1.413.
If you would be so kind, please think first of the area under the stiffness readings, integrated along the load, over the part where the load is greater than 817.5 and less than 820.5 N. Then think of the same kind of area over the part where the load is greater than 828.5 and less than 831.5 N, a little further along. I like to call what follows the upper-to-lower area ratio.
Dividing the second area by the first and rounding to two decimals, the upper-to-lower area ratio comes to 0.94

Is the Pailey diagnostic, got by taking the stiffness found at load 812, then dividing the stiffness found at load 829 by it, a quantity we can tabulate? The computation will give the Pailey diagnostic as 1.01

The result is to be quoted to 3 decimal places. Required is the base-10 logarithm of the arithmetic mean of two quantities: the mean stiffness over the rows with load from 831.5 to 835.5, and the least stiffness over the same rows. 0.161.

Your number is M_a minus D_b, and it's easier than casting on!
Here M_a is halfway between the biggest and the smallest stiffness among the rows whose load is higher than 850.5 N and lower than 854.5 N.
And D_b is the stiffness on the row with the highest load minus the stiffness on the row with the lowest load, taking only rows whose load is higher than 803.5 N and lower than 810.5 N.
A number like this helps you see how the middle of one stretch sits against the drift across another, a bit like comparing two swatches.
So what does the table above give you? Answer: 1.31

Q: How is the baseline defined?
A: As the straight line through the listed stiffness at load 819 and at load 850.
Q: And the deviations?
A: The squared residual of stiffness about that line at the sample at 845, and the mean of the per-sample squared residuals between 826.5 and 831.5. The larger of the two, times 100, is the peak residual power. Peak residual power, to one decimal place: 2.1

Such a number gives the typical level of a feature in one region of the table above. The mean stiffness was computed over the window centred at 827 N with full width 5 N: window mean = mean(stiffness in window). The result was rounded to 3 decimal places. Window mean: 1.507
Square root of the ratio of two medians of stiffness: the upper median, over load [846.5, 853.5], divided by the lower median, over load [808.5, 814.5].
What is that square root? 0.99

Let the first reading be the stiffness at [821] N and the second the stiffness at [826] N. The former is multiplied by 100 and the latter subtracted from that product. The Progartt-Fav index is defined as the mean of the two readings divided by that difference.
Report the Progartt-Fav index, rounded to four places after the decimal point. 0.0099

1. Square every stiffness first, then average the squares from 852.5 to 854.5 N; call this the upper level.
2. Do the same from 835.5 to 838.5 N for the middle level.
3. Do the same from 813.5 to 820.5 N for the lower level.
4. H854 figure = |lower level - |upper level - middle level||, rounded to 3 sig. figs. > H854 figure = 2.30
